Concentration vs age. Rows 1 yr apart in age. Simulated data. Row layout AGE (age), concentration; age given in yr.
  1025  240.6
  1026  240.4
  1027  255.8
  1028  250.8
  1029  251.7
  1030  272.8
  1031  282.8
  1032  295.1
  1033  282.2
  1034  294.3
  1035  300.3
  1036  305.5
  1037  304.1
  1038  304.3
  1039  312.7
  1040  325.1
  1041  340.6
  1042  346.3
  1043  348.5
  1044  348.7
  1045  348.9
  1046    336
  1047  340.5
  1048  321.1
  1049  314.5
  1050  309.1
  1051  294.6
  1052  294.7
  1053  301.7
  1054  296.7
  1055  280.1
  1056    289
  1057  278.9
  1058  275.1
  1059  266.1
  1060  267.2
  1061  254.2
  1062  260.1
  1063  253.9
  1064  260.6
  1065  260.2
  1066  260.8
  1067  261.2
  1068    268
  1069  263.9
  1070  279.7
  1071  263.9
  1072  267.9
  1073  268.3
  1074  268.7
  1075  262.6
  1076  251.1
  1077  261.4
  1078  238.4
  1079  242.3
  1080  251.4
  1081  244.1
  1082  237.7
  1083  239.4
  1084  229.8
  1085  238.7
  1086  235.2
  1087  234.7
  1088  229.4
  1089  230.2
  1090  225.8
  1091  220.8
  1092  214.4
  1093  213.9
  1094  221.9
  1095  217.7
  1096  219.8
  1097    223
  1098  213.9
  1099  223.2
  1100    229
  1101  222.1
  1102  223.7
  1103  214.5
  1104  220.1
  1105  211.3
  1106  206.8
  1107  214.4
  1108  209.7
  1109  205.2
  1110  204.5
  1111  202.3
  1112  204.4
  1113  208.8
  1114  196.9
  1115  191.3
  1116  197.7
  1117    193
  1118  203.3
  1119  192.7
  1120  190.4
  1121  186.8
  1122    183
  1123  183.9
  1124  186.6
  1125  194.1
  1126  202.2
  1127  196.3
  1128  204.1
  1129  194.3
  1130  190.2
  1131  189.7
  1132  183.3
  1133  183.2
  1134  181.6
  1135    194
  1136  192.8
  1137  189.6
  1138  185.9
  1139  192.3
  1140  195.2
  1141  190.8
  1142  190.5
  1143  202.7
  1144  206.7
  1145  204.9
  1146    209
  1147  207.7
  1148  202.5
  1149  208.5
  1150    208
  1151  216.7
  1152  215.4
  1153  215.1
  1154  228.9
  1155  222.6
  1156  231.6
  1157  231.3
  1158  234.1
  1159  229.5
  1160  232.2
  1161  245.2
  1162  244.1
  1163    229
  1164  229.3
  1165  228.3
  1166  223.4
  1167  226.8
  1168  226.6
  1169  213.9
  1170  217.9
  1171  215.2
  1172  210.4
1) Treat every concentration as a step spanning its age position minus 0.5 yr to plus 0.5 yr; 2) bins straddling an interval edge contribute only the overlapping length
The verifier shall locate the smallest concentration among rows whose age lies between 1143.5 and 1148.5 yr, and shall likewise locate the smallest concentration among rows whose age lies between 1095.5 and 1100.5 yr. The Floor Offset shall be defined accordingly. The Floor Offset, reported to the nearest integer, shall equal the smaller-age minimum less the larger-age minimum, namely 11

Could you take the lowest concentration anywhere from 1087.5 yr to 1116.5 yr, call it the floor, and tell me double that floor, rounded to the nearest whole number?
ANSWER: 383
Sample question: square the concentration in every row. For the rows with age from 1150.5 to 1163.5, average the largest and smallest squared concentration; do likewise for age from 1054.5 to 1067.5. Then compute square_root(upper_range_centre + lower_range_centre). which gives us 357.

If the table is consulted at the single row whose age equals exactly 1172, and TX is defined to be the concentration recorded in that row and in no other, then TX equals 210.4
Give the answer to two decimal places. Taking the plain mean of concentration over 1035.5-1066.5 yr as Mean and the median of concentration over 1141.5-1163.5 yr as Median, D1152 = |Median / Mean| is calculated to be 0.72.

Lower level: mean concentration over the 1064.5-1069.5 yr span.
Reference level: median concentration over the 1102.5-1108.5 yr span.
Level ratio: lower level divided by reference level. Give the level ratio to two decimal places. 1.23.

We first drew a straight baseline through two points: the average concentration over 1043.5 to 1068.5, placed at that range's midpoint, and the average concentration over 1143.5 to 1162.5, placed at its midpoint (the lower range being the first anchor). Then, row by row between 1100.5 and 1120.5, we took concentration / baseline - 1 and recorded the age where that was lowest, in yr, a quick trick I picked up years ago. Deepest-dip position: 1115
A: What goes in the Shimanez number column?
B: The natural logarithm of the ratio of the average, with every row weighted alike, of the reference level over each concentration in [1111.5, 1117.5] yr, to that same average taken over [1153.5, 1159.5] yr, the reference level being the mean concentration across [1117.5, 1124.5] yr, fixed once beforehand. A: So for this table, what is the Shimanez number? 0.15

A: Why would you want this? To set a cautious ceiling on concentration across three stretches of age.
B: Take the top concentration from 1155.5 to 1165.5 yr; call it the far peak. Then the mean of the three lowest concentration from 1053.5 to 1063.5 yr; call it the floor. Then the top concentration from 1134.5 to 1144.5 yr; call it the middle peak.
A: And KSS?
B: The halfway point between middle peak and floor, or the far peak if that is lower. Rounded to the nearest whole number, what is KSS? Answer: 231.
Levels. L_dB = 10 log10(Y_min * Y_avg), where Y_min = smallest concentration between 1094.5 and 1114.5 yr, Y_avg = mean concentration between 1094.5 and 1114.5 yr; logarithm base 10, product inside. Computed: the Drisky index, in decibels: 46.2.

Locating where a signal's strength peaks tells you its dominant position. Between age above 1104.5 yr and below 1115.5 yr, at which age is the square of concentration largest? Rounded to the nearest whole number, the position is 1107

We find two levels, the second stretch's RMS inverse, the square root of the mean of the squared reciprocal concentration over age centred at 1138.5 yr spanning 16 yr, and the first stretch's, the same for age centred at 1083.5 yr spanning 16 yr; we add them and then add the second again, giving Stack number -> 0.0146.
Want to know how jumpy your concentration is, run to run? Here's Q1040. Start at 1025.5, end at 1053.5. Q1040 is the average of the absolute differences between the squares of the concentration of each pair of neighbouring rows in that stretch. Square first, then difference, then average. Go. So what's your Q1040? 4847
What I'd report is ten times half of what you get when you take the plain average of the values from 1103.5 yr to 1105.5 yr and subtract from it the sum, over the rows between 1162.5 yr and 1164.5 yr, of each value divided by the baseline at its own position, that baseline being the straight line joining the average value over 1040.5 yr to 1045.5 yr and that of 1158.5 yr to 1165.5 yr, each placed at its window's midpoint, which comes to 1069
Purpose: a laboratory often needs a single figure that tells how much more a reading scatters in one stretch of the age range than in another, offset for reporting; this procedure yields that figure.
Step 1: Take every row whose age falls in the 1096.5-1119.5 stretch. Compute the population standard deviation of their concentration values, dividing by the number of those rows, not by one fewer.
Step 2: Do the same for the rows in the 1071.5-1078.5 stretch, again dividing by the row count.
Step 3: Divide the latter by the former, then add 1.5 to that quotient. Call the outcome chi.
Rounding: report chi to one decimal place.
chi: 2.5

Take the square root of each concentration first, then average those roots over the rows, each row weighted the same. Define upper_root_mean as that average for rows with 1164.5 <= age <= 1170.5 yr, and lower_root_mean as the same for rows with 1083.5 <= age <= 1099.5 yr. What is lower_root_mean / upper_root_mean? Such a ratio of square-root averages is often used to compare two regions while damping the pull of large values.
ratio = 1.00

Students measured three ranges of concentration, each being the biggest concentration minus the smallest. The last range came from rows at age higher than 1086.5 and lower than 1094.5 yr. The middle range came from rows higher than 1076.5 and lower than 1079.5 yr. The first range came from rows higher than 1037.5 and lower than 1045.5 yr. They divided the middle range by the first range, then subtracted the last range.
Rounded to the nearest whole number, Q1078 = -20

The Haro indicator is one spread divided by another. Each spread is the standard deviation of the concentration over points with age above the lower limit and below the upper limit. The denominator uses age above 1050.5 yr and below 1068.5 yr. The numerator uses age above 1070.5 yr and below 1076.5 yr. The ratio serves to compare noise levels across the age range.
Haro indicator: 0.4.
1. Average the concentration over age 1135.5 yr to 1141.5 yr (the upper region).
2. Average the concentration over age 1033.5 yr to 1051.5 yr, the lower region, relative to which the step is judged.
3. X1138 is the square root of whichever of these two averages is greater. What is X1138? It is 17.9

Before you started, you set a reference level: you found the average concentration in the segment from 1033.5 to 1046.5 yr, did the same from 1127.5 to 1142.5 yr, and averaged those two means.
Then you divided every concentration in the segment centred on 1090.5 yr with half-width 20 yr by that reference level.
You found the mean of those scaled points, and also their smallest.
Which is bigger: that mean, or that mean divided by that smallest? 1.131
